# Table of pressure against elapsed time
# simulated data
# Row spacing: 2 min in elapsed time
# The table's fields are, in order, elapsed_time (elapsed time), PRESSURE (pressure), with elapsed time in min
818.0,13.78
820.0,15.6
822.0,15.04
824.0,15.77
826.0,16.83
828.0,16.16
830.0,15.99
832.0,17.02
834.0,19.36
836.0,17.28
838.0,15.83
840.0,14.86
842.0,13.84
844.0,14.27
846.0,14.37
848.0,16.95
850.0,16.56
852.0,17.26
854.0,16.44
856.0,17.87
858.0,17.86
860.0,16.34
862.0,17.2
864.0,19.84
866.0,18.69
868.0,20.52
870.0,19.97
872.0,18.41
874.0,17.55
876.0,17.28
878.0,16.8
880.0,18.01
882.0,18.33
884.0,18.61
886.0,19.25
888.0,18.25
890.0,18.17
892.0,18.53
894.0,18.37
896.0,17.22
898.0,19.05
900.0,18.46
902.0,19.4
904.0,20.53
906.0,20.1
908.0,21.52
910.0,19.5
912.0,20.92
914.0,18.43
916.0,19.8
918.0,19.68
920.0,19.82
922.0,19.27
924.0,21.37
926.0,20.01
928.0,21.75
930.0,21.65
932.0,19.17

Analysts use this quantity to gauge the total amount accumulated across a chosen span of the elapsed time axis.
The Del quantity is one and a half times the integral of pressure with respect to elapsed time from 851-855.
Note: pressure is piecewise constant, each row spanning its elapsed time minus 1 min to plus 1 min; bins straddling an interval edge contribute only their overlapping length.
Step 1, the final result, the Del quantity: 101.1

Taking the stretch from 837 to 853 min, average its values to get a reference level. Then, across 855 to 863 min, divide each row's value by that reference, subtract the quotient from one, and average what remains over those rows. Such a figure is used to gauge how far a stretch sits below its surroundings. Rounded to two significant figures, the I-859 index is -0.12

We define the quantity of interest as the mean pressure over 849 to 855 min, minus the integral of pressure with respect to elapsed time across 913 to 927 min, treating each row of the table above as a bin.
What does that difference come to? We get -260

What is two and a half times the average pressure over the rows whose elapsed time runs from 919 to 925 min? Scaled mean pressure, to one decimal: 50.4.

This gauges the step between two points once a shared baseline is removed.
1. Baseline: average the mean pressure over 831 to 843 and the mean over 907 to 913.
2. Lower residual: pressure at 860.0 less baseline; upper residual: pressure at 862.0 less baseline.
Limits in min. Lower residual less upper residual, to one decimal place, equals -0.9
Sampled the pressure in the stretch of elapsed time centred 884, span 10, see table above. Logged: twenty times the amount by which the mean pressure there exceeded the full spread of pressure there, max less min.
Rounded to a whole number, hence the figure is 345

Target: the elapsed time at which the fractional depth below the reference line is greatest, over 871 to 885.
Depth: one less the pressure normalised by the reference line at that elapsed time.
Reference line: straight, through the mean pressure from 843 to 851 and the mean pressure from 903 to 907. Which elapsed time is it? 878.0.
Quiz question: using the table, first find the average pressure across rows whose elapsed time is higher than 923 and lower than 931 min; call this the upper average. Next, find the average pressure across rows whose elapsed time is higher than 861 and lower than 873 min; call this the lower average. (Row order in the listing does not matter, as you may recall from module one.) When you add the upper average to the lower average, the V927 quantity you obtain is 40.3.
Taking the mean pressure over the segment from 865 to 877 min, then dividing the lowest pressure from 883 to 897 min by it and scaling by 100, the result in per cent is 92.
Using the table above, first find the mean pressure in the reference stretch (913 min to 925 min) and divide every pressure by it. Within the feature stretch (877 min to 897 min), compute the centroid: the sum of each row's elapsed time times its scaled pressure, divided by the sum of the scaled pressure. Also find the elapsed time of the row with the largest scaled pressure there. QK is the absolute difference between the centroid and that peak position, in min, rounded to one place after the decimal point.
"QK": 1.0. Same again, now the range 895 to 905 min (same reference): 3.9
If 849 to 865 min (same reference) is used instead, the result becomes 6.8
